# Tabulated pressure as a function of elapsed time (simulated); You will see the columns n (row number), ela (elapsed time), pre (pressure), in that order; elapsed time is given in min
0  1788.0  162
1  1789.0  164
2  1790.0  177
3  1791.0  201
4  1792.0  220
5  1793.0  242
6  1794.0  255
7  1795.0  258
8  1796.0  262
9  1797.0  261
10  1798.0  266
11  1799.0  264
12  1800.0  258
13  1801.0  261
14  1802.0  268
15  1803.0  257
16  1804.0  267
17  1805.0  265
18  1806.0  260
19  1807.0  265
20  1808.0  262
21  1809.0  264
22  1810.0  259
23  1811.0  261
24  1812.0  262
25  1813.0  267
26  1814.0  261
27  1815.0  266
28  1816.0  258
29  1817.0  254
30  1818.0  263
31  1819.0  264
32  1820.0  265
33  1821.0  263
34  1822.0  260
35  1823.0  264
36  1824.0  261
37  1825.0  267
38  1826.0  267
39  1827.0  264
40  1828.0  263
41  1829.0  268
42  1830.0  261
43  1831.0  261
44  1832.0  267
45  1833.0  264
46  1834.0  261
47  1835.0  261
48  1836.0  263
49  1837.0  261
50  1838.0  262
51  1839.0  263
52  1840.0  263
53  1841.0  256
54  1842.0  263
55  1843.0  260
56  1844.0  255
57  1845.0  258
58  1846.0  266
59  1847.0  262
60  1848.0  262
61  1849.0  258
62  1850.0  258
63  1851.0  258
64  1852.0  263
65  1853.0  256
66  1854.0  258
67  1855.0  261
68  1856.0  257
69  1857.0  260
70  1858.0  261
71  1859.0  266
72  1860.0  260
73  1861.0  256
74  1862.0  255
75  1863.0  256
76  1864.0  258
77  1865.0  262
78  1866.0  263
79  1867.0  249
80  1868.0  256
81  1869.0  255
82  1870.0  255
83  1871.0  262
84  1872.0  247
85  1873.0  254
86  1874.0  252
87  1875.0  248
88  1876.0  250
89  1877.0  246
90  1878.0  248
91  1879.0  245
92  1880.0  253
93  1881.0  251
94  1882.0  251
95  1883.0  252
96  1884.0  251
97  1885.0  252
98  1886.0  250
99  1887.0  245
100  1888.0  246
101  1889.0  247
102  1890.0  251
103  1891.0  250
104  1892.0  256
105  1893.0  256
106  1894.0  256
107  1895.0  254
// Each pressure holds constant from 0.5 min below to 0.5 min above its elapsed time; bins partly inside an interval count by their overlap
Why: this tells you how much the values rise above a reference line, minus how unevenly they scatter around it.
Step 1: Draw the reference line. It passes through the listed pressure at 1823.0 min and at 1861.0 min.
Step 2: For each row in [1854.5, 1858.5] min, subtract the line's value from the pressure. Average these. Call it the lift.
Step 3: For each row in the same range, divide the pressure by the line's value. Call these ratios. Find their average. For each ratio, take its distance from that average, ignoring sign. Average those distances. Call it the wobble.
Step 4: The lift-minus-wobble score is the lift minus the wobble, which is 2.8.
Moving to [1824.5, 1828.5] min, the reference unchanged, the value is 2.0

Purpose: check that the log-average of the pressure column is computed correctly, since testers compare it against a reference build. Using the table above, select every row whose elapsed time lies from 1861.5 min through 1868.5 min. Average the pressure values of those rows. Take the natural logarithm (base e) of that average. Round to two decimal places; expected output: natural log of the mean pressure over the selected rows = 5.55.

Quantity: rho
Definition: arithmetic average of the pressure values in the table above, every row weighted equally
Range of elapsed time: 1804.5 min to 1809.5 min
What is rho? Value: 263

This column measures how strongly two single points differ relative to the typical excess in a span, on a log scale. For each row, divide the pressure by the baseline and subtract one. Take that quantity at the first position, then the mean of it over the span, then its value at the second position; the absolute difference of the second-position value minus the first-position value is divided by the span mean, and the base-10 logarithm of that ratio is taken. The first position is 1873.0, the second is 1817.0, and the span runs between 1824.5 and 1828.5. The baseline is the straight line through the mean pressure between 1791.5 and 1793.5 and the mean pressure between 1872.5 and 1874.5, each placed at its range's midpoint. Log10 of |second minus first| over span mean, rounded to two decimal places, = -0.21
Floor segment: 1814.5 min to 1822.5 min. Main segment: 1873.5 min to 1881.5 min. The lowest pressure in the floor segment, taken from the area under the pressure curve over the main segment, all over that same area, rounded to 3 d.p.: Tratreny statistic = 0.873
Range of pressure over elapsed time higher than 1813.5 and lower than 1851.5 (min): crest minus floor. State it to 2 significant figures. 14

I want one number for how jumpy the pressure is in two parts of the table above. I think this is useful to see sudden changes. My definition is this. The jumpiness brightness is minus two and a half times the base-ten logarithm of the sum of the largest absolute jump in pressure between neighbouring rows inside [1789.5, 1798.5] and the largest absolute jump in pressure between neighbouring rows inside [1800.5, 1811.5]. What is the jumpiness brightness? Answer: -3.9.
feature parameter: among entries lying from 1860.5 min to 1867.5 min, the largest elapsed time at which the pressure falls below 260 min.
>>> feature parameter 1867.0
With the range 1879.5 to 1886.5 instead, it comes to 1886.0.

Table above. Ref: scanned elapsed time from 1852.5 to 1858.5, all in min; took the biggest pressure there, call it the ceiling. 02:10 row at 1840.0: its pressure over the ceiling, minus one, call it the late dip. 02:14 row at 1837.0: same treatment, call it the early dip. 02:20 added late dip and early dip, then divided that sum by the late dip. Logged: 1.0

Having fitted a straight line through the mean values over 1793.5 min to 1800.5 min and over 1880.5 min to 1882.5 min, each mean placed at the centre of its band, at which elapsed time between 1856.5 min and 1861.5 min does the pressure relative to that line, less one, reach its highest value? 1859.0 min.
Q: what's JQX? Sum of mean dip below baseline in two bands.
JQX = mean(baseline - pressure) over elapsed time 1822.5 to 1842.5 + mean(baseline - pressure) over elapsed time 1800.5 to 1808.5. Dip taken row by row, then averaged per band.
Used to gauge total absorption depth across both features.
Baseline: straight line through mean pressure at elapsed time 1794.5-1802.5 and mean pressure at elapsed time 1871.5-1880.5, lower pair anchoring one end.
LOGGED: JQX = -8.3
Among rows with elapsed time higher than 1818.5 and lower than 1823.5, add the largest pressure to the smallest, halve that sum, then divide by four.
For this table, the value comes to 65.6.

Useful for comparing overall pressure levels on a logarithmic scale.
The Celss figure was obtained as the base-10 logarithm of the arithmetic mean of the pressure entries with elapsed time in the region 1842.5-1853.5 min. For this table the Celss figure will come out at 2.414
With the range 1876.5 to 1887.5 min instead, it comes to 2.397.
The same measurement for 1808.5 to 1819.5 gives 2.418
